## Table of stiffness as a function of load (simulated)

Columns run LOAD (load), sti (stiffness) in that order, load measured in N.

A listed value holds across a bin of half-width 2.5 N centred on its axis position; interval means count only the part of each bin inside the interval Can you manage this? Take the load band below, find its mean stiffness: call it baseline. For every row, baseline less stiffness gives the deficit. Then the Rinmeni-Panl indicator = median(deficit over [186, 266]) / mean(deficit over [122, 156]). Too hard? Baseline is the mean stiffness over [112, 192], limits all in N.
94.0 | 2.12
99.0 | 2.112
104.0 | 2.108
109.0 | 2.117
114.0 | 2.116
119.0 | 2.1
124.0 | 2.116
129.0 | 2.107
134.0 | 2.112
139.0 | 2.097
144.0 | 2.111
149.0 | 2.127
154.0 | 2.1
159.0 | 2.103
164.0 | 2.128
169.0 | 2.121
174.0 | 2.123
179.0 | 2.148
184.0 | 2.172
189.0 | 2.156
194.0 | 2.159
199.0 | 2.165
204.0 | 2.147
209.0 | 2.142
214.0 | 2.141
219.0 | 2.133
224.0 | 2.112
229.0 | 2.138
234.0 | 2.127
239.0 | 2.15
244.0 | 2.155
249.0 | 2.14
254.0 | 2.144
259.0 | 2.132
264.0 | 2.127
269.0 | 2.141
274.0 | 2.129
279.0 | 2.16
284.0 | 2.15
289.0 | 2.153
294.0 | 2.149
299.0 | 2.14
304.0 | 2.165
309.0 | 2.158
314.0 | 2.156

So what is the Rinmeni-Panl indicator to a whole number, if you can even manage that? -2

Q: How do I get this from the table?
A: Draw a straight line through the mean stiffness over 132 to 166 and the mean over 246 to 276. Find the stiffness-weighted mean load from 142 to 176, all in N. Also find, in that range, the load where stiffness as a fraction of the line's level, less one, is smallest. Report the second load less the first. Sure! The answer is -5.0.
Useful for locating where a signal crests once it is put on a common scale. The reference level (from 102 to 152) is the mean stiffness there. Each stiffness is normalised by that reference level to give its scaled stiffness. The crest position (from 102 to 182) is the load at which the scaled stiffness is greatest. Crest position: 179.0 N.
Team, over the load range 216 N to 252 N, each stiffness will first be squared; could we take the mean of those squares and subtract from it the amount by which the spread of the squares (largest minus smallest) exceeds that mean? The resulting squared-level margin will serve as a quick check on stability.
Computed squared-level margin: 8.95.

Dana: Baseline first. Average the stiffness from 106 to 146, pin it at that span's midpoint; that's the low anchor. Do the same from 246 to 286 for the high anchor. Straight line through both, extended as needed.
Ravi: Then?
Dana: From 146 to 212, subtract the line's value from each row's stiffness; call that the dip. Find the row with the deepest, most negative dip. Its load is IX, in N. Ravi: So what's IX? 154.0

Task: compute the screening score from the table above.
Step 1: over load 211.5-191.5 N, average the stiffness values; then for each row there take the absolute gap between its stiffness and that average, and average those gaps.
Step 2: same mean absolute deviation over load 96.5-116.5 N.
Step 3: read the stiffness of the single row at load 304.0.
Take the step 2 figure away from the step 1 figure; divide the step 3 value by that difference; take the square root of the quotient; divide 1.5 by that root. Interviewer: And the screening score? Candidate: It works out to 0.08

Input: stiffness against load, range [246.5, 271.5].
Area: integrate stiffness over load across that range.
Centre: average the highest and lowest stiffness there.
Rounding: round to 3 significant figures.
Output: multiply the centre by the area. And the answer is 114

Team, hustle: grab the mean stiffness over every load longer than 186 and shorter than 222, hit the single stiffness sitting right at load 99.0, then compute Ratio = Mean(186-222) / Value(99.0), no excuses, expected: 1.02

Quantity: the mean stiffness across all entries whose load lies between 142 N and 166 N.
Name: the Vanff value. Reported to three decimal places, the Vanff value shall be 2.114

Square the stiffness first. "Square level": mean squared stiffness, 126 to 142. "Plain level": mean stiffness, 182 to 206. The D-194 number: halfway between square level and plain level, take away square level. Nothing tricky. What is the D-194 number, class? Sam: -1.14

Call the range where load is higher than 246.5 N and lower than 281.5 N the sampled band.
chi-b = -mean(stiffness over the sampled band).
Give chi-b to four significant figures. -2.139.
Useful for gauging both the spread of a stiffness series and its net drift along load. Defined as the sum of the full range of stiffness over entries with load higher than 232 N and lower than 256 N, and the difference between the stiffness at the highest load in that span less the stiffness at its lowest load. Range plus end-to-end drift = 0.045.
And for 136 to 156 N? 0.033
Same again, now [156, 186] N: 0.138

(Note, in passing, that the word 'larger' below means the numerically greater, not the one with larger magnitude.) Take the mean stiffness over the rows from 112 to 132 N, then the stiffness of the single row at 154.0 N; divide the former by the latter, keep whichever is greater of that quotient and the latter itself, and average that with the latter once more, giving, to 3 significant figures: 2.10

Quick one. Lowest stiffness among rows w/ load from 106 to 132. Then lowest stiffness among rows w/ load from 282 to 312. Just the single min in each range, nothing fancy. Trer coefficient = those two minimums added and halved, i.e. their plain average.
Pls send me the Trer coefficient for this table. 2.120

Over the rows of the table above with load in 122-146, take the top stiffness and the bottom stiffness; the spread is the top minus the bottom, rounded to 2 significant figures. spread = 0.019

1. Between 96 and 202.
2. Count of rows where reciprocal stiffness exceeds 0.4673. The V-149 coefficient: 16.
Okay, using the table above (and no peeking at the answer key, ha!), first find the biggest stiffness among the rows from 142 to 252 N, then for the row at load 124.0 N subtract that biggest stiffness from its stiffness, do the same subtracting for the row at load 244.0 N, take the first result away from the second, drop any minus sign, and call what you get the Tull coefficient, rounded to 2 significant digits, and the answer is 0.039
